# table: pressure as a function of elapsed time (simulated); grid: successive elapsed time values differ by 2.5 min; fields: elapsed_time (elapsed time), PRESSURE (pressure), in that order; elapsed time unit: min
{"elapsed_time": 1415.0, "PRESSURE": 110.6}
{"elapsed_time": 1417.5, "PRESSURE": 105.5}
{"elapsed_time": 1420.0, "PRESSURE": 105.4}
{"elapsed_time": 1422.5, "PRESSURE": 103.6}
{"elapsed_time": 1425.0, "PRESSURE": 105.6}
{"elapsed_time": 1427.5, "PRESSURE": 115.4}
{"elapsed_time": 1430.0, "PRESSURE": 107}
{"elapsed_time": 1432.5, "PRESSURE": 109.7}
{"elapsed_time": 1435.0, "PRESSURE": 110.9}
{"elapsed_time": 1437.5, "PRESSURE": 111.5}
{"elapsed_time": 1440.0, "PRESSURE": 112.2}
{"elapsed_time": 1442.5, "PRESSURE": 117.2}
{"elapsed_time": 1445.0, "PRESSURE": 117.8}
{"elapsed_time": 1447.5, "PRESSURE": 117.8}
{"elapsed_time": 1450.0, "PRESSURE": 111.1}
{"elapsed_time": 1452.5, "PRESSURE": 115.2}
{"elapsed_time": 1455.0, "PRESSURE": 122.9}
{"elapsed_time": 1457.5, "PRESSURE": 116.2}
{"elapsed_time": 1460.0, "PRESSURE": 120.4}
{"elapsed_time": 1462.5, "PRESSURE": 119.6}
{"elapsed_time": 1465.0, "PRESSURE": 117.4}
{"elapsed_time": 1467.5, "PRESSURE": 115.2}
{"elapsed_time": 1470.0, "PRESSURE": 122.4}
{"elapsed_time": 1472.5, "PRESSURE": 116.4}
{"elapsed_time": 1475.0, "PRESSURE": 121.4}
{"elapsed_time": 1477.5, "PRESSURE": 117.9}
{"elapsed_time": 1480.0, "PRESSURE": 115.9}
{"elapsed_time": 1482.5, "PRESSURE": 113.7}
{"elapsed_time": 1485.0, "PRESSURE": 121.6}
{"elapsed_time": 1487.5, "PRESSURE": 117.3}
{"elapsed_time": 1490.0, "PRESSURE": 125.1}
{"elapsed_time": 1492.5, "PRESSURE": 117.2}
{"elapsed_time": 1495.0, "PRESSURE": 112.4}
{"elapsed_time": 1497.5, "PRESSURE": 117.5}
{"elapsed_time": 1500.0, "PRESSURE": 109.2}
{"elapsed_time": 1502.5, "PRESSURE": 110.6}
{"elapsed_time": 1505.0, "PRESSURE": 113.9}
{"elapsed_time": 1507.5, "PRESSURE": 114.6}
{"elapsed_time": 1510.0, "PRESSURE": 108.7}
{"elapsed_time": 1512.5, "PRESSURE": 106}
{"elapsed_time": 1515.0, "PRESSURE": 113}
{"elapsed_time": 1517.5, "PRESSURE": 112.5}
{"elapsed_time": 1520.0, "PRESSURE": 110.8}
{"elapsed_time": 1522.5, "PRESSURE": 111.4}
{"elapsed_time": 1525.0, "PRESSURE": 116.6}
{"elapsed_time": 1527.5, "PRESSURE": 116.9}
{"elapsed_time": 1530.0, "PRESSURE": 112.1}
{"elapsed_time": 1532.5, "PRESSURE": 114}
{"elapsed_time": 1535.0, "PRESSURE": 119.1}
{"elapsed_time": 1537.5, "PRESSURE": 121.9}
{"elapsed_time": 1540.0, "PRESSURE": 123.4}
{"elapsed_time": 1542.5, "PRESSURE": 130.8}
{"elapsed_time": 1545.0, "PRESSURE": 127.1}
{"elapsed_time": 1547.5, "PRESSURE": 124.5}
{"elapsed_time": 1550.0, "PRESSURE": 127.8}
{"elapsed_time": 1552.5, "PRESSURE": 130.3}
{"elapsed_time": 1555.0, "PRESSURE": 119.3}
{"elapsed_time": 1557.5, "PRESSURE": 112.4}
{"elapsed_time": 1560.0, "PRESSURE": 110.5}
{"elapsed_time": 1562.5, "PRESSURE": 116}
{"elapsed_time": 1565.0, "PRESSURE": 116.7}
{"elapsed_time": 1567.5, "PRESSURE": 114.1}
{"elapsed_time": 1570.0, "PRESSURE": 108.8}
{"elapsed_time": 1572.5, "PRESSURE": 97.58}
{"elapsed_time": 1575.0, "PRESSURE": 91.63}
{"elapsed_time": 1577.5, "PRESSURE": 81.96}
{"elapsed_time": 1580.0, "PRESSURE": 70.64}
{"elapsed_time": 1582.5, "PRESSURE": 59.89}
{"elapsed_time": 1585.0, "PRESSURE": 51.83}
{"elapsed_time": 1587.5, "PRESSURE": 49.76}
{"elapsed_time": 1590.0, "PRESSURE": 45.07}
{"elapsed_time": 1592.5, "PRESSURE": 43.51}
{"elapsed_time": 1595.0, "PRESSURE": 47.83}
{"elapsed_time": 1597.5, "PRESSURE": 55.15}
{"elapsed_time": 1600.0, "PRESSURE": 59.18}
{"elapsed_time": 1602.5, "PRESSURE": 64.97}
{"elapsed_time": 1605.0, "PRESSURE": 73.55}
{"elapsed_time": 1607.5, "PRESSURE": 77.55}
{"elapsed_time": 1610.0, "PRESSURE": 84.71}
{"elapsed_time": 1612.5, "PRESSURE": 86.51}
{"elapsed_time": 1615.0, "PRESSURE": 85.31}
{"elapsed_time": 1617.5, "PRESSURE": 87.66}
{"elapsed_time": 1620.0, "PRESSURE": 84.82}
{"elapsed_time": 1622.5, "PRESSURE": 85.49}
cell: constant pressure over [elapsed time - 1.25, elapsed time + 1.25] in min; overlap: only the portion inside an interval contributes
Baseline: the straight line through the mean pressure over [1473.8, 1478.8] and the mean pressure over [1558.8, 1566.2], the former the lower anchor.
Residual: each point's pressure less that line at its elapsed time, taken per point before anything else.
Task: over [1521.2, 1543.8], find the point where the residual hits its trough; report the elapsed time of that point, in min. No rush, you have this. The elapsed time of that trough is 1522.5 min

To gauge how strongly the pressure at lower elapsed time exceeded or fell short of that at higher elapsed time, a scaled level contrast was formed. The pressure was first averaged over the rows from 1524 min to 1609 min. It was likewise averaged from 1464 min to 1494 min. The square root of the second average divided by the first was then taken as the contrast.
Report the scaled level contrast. 1.12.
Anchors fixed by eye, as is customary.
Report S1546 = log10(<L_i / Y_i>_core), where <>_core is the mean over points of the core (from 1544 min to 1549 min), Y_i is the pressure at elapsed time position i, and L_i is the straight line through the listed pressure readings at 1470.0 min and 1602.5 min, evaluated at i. -0.15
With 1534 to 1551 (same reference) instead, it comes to -0.14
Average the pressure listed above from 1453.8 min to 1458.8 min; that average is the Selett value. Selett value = 120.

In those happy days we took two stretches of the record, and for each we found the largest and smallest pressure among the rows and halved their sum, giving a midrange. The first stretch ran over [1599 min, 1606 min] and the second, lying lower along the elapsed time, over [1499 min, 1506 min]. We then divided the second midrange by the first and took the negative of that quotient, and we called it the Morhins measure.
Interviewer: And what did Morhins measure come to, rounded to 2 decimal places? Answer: -1.68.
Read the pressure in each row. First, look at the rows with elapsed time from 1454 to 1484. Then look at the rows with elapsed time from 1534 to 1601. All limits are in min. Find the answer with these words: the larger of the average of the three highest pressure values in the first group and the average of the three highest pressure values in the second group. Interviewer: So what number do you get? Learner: 129.6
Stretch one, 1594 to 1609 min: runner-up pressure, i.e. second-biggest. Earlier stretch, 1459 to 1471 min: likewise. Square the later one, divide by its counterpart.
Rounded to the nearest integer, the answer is 45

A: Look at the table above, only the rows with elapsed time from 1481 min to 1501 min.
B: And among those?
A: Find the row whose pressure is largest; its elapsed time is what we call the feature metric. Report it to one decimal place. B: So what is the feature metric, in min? 1490.0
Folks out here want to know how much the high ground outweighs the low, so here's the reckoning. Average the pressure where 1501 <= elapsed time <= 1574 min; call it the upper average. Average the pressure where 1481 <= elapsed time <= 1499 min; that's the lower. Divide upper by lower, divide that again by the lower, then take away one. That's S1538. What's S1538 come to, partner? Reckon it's -0.992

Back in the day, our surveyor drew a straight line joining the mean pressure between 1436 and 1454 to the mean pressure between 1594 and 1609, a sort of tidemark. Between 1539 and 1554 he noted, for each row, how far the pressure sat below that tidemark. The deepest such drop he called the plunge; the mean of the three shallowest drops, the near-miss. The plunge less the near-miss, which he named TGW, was 9.0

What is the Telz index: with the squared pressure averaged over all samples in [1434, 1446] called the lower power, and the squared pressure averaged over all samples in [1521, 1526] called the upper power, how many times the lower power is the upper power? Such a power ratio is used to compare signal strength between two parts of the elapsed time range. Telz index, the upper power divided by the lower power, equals 1.0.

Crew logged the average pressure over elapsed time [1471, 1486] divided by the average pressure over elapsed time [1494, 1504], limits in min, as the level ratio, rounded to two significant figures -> 1.0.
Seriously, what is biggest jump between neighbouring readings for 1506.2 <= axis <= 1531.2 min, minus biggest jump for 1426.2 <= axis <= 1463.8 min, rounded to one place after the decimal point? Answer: -1.4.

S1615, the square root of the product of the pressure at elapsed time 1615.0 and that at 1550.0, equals 104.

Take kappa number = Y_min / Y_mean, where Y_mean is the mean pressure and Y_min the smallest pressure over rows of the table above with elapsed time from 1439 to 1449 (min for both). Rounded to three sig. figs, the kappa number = 0.965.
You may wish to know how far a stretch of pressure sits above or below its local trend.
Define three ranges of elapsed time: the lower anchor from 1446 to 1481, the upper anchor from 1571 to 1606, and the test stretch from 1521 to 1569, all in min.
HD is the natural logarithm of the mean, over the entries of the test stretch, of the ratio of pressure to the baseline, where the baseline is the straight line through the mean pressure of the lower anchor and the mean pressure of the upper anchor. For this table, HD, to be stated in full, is 0.37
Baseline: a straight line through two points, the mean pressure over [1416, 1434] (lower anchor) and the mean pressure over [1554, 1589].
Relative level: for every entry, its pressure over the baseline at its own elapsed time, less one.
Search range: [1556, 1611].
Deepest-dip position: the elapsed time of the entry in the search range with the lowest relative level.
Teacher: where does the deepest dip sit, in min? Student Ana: 1592.5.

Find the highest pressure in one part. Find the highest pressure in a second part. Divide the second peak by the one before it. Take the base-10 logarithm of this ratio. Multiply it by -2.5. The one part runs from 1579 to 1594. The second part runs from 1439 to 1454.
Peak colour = -0.56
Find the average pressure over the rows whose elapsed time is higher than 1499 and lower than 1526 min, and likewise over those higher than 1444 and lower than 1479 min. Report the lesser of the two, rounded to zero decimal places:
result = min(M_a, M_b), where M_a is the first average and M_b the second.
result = 112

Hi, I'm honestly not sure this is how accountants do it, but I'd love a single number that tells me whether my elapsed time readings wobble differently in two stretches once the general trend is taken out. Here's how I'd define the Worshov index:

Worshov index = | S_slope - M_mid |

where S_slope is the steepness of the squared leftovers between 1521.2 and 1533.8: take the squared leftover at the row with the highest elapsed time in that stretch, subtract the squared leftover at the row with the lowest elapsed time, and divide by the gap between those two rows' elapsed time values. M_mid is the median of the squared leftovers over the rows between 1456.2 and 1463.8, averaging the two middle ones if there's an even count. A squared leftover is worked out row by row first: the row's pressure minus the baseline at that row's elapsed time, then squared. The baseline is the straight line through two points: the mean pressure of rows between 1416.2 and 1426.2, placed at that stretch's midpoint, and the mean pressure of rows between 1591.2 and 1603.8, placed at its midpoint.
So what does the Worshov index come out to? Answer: 659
